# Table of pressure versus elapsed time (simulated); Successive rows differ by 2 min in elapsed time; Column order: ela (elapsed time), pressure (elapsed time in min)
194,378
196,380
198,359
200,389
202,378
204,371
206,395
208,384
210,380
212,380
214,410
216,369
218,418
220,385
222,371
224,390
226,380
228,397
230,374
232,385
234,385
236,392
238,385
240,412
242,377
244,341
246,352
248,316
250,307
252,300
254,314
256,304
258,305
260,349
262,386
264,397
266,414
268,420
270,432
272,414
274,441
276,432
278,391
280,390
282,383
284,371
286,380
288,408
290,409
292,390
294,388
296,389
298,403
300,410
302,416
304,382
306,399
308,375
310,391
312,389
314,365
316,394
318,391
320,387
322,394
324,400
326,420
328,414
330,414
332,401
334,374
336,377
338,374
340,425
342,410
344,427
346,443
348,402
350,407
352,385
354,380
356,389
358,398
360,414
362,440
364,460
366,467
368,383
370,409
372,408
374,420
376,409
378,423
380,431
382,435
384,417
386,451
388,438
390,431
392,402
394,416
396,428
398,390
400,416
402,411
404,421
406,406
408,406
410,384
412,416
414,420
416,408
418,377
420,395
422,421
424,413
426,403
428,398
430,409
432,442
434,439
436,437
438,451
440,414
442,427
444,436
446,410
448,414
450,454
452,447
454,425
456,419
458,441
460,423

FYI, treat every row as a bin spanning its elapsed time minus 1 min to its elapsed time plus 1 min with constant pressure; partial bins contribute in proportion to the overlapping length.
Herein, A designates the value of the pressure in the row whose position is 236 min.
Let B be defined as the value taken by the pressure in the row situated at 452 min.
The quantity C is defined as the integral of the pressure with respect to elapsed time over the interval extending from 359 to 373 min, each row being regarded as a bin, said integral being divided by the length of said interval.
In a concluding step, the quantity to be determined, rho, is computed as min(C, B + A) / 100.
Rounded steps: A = 392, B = 447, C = 426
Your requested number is 4.26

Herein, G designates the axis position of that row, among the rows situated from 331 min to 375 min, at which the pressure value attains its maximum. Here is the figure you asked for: 366 min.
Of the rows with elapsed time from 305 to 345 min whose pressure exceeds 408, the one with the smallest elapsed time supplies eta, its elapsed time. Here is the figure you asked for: 326 min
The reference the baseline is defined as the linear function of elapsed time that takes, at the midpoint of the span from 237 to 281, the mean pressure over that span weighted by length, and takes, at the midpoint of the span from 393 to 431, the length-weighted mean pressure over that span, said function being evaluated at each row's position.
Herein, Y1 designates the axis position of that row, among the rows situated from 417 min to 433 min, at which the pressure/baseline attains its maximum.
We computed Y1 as 432 min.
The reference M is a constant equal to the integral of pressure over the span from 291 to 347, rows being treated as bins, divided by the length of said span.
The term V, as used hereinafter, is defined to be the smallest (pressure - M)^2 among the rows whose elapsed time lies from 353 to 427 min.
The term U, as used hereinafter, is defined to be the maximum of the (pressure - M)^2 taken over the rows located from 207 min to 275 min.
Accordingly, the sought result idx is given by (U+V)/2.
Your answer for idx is 4795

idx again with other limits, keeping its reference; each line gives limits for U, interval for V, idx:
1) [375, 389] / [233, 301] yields 1409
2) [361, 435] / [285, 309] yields 2386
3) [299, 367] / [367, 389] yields 2436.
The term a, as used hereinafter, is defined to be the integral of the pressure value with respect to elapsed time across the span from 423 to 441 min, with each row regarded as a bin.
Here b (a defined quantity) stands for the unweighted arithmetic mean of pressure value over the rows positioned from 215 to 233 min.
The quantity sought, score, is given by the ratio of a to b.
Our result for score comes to 19.7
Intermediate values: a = 7612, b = 385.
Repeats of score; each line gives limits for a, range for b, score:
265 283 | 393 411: 18.2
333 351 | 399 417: 17.8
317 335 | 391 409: 17.5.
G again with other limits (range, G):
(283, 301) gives 300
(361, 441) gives 366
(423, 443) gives 438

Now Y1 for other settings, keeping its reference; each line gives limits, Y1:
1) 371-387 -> 386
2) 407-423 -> 414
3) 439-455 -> 450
